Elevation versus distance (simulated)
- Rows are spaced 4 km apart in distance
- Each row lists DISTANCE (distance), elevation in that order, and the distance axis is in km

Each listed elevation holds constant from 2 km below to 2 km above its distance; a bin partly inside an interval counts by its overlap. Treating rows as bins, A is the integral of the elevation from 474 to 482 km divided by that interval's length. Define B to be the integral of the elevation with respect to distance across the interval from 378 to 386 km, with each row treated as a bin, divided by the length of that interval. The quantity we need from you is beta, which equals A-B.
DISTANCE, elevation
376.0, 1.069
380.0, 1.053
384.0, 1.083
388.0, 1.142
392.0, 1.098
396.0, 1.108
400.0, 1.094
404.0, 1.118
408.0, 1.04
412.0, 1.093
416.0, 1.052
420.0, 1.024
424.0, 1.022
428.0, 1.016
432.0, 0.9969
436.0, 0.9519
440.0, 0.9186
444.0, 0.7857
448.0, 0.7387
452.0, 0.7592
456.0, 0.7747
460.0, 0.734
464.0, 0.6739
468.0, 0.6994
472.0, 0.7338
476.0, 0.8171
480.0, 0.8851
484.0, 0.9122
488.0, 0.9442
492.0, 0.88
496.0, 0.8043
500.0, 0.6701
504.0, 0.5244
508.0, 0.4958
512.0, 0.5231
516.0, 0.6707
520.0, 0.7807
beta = -0.22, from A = 0.85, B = 1.07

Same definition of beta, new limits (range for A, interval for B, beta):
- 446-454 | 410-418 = -0.32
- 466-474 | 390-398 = -0.39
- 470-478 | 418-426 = -0.25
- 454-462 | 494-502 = 0.02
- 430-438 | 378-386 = -0.09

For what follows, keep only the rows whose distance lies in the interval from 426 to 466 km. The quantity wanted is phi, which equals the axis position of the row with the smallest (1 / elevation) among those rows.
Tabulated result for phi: 428.0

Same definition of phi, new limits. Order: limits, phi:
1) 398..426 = 404.0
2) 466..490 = 488.0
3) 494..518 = 496.0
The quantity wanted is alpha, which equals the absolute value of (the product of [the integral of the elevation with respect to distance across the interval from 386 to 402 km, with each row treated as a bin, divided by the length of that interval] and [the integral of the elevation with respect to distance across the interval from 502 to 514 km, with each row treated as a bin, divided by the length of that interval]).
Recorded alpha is 0.57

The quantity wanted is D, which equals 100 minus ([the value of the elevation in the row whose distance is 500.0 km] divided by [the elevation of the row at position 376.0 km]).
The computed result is 99.4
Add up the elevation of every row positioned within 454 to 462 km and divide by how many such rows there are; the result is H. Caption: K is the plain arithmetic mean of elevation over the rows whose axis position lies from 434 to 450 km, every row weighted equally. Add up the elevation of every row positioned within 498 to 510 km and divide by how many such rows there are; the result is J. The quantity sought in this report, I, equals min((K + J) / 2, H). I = 0.71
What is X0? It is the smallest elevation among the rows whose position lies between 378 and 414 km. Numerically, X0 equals 1.04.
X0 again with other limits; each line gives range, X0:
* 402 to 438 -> 0.9519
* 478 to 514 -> 0.4958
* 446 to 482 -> 0.6739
